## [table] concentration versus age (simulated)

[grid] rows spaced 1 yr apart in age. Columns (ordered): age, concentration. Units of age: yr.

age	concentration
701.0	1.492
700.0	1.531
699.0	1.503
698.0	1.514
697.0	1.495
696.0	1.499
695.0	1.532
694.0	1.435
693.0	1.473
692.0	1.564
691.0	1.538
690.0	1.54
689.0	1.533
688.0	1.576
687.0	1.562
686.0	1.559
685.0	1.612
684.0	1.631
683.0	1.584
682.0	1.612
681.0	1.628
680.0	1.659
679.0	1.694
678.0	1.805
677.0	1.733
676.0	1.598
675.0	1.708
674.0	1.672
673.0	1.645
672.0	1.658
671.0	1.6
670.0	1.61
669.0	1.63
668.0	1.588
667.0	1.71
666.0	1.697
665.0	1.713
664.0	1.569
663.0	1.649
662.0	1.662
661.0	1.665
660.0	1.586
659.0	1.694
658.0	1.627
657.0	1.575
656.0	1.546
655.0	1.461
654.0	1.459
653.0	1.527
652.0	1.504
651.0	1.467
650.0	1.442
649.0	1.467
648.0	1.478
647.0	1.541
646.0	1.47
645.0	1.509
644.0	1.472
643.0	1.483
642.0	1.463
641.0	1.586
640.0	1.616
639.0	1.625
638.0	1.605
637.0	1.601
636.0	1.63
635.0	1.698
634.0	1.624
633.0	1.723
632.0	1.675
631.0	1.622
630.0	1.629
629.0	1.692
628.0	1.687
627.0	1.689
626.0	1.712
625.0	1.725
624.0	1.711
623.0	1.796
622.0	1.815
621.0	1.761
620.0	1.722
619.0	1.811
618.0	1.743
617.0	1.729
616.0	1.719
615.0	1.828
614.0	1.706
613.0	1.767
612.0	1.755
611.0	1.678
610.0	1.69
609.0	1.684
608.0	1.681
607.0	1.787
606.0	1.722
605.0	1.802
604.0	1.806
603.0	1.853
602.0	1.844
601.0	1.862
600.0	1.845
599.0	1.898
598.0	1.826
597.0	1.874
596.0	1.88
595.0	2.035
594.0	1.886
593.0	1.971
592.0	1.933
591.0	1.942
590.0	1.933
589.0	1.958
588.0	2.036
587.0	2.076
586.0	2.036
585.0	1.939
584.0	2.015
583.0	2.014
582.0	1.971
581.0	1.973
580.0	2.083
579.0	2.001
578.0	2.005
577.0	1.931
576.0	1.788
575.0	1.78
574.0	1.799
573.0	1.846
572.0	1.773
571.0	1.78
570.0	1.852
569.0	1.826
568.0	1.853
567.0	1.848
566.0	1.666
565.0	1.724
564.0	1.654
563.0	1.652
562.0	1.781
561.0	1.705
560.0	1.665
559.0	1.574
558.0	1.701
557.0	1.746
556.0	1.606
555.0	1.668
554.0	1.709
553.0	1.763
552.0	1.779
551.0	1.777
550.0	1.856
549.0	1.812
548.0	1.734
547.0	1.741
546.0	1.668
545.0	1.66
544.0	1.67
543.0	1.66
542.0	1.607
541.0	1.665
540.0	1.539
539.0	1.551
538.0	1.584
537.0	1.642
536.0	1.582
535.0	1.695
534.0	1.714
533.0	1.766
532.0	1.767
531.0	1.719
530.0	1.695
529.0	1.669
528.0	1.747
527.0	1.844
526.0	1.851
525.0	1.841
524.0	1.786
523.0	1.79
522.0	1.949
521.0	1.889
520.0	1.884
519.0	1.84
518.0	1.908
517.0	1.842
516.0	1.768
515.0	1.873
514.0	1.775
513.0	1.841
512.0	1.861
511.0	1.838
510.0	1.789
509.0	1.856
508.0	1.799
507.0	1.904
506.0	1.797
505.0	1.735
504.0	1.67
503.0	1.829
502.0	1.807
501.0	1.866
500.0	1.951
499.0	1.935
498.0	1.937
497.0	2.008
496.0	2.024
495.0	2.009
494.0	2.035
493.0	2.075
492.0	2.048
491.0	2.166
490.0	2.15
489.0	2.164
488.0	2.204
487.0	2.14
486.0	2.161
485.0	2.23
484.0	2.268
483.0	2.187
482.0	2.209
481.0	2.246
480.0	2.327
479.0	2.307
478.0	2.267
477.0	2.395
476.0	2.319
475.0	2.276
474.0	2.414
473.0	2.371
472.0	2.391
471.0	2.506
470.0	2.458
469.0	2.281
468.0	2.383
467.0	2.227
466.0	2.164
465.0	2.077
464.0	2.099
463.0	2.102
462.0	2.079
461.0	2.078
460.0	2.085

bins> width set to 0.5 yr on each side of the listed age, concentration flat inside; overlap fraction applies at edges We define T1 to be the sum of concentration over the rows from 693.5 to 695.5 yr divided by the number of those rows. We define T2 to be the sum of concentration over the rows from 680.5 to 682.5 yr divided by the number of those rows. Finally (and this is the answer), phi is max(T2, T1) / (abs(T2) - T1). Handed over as 12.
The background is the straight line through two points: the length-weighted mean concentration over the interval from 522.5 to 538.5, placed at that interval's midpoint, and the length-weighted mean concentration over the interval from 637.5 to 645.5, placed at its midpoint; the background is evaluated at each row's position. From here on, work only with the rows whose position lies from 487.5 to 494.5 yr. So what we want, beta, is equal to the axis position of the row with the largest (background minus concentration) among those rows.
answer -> 494.0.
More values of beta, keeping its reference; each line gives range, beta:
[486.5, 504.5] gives 504.0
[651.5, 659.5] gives 654.0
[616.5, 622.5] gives 620.0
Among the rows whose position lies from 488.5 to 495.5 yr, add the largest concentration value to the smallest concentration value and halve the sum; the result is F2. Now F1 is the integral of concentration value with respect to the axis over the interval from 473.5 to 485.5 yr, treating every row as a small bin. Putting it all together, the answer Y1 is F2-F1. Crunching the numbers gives -25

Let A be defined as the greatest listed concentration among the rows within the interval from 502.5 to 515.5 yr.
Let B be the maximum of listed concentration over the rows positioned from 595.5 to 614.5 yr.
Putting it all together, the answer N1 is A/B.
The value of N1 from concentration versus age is 1.00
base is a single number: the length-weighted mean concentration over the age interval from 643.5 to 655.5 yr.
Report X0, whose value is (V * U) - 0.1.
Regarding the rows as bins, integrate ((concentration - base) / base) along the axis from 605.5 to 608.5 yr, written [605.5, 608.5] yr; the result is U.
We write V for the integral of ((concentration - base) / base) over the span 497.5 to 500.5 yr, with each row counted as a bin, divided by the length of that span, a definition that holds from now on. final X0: 0.05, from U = 0.50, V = 0.31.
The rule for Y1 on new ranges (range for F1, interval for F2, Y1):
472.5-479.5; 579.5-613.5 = -14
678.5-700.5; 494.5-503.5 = -32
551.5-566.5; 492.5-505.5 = -24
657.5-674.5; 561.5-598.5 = -26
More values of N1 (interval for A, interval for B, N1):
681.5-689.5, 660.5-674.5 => 0.95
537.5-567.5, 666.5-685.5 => 1.03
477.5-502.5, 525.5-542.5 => 1.26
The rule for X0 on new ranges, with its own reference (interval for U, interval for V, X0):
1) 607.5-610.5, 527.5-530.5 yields -0.04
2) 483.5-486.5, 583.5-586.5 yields 0.42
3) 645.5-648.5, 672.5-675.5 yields -0.10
